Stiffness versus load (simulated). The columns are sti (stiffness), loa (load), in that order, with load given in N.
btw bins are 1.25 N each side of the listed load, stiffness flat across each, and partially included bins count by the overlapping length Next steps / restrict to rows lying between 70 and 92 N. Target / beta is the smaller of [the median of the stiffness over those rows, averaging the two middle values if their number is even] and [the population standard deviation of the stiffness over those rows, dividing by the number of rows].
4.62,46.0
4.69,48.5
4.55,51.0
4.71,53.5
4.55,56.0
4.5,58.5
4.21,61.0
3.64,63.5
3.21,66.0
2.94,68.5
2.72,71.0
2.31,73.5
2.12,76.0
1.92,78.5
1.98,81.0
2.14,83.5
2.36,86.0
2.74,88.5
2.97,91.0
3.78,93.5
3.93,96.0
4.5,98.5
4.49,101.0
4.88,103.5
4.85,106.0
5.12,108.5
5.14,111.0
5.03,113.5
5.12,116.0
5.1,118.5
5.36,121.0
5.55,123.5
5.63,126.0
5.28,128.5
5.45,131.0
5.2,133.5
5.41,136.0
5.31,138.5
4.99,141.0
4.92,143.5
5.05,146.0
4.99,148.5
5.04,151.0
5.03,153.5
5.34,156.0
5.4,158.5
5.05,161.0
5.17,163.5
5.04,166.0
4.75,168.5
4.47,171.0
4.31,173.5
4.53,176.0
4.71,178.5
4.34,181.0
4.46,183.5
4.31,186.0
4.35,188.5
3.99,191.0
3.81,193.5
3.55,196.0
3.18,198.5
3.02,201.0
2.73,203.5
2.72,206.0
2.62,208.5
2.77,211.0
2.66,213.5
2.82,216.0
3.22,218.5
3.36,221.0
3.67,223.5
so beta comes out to 0.35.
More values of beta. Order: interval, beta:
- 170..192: 0.19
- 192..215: 0.40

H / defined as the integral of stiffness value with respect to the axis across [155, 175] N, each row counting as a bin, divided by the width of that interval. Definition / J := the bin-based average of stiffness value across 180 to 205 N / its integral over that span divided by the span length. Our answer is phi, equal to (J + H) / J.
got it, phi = 2.31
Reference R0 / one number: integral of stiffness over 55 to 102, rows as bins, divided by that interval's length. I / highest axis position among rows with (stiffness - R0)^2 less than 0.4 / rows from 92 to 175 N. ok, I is 93.5 N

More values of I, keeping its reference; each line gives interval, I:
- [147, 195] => 193.5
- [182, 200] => 198.5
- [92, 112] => 93.5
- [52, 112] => 93.5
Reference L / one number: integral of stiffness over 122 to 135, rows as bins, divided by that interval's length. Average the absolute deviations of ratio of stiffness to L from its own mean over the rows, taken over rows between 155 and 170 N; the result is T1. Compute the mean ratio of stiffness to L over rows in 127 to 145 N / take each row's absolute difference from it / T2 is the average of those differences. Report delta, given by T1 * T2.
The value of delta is 0.0010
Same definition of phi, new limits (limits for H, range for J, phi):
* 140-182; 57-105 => 2.51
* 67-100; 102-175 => 1.55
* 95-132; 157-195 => 2.10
